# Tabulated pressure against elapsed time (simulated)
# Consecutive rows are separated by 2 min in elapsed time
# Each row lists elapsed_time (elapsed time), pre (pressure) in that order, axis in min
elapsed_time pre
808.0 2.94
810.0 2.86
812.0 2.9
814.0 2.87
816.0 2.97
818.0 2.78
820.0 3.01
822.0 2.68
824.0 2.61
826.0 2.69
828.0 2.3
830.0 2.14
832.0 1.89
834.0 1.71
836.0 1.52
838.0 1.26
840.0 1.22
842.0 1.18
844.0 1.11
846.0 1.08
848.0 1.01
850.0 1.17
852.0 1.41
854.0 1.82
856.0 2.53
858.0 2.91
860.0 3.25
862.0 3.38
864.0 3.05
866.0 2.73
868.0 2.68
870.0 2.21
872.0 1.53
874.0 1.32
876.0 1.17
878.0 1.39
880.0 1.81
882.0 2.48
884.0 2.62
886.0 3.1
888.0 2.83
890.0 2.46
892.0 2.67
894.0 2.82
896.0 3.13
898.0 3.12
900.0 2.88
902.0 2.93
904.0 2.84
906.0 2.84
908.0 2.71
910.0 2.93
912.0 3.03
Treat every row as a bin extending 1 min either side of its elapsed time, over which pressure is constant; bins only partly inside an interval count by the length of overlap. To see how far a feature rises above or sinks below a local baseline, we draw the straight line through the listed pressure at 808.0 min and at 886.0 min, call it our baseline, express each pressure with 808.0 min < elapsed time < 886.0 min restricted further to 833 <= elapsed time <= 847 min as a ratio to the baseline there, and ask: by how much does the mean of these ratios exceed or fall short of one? -0.57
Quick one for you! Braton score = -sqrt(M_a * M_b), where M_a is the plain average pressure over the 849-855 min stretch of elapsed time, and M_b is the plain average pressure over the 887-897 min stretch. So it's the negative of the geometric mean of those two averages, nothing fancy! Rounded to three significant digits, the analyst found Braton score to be -2.02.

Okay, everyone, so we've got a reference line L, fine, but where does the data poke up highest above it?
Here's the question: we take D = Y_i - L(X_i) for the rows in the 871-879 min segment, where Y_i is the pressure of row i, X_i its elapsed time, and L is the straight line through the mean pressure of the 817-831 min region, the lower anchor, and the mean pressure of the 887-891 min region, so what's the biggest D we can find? -1.1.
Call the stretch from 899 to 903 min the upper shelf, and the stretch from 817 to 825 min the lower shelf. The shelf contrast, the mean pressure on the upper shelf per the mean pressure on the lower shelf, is 1.0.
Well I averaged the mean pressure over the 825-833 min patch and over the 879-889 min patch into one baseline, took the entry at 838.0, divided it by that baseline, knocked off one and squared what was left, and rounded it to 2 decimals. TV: 0.23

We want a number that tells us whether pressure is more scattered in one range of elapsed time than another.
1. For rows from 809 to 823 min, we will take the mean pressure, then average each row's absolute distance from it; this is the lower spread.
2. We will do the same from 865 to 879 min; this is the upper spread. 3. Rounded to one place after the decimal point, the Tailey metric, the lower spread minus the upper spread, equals -0.5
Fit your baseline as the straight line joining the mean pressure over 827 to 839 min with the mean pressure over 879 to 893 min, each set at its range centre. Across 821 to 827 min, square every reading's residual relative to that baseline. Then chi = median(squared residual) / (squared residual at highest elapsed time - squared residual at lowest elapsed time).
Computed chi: -10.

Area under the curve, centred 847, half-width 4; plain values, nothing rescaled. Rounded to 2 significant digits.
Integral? 8.7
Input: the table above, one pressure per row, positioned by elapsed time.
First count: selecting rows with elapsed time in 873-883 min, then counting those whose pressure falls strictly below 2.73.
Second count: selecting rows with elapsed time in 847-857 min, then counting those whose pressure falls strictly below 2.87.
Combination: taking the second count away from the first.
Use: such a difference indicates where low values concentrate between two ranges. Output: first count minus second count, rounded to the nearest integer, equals 0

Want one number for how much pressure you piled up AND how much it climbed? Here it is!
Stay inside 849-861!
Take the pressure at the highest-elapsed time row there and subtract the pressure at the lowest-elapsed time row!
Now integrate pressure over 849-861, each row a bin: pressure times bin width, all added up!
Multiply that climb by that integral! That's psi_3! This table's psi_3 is 54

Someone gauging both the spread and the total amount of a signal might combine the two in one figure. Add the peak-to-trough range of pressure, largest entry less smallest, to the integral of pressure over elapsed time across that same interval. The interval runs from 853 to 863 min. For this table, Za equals 29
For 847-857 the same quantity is 17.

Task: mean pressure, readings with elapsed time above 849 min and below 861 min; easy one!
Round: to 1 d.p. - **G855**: 2.2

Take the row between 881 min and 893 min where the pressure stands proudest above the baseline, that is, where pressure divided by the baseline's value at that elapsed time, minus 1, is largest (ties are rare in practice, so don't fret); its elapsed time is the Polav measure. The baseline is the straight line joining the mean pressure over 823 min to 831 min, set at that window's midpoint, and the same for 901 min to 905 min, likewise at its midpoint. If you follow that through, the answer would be 886.0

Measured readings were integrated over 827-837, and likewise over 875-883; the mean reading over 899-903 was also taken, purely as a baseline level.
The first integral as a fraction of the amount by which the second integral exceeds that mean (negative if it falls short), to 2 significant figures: 1.8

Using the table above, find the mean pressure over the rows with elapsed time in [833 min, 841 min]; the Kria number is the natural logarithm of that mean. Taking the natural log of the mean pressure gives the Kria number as 0.36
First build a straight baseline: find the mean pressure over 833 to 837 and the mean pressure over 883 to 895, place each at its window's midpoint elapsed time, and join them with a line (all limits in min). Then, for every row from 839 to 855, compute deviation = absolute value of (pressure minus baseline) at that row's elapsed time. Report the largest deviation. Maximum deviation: 0.88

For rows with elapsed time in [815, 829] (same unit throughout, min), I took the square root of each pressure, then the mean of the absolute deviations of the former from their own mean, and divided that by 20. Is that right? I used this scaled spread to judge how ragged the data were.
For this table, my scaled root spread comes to 0.0026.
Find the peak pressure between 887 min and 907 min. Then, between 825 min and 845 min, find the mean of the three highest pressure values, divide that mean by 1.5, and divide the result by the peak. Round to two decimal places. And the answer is 0.51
